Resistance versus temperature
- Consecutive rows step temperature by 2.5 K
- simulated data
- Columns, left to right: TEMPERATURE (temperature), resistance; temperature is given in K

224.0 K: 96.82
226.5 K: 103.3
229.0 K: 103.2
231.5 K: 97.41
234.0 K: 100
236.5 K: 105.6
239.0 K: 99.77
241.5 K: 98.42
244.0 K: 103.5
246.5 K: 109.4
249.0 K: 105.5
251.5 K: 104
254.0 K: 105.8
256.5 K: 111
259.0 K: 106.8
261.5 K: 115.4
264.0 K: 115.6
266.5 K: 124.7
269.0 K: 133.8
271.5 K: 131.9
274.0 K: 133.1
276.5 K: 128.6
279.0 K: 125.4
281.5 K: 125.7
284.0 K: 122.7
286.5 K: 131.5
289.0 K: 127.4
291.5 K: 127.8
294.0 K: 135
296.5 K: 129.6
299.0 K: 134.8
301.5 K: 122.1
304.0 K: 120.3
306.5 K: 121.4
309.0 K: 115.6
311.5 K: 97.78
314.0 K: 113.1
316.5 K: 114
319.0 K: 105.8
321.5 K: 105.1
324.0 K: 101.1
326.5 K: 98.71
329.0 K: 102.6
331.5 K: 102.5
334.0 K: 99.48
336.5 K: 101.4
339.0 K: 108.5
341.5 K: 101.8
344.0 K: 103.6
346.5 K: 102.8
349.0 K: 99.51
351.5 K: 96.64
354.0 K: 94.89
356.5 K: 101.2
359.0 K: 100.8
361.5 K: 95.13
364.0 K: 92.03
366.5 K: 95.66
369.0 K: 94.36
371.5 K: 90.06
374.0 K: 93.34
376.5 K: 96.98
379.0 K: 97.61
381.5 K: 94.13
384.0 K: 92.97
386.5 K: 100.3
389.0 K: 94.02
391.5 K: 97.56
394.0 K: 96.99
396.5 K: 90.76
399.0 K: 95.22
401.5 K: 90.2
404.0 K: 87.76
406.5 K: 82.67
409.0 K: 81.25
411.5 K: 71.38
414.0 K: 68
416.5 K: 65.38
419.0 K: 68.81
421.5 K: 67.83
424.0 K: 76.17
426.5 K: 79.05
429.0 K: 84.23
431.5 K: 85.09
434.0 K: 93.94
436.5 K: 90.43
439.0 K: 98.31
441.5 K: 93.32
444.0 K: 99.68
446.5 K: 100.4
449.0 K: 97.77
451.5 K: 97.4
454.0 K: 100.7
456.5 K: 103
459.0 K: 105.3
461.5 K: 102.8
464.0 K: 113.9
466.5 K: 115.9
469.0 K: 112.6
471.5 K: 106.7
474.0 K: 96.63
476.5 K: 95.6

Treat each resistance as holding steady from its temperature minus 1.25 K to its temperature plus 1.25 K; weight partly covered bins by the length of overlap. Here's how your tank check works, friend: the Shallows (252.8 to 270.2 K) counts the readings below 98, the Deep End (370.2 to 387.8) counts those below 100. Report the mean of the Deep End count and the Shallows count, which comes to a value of 3.0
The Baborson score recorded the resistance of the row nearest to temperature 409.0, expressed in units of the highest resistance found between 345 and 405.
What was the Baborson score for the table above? 0.79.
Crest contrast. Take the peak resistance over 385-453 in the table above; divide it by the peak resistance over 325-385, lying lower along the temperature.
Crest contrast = 0.93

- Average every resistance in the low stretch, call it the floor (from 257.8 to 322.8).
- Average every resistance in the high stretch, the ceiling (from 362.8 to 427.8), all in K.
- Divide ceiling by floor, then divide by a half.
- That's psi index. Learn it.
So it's 1.43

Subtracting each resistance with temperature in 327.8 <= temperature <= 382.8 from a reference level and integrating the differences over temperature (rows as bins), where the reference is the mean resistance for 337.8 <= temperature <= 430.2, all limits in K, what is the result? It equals -433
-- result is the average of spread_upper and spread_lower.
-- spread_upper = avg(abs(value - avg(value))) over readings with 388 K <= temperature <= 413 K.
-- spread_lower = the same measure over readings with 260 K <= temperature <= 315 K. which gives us 6.6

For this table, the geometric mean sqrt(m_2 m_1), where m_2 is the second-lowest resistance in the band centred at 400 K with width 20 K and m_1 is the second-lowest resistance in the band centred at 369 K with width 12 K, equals 87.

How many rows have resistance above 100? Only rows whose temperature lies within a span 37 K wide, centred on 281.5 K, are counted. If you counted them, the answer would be 15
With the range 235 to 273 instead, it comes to 13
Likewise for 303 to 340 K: 12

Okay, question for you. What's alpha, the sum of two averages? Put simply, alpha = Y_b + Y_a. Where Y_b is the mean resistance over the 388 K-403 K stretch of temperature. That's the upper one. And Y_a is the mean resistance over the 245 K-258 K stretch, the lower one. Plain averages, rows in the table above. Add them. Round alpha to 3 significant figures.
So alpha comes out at 201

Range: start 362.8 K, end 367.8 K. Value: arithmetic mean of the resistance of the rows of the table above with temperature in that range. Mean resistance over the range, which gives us 94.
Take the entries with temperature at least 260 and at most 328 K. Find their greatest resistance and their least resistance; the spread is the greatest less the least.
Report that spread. 37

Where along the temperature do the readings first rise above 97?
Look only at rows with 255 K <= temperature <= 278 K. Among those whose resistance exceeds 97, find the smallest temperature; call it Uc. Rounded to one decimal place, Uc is 256.5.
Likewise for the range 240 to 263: 241.5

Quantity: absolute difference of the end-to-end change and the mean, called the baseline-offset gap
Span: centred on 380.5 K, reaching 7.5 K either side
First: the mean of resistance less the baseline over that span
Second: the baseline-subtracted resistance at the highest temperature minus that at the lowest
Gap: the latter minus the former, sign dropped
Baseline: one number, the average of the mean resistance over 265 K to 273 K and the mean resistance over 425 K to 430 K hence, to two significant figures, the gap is 17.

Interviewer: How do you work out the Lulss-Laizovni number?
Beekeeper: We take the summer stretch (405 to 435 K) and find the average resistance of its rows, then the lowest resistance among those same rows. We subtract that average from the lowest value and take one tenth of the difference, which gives -1.2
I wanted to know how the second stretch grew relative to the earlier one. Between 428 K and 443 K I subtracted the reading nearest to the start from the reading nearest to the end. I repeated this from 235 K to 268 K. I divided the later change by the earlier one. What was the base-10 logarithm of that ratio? -0.32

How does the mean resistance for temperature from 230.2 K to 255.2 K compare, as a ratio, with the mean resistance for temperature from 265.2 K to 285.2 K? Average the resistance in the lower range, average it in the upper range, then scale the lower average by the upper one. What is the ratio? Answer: 0.80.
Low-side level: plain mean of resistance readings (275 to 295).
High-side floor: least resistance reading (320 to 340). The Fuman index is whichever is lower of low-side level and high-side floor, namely 99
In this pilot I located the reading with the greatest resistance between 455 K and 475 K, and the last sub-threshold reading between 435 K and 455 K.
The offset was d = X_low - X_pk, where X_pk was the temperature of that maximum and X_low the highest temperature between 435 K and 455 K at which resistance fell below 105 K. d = -12.5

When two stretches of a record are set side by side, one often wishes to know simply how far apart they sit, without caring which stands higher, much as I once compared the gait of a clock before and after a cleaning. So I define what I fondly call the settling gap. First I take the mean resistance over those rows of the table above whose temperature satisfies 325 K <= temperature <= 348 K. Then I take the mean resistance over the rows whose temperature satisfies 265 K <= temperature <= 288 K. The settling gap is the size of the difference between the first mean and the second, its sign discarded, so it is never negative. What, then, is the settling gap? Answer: 26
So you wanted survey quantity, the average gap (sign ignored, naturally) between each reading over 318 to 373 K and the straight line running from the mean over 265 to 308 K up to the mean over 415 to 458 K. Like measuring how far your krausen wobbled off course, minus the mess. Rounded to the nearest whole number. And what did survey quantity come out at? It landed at 13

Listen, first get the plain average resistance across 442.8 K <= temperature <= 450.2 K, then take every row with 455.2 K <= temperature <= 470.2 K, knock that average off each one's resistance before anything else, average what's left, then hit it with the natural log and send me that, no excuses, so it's 2.3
